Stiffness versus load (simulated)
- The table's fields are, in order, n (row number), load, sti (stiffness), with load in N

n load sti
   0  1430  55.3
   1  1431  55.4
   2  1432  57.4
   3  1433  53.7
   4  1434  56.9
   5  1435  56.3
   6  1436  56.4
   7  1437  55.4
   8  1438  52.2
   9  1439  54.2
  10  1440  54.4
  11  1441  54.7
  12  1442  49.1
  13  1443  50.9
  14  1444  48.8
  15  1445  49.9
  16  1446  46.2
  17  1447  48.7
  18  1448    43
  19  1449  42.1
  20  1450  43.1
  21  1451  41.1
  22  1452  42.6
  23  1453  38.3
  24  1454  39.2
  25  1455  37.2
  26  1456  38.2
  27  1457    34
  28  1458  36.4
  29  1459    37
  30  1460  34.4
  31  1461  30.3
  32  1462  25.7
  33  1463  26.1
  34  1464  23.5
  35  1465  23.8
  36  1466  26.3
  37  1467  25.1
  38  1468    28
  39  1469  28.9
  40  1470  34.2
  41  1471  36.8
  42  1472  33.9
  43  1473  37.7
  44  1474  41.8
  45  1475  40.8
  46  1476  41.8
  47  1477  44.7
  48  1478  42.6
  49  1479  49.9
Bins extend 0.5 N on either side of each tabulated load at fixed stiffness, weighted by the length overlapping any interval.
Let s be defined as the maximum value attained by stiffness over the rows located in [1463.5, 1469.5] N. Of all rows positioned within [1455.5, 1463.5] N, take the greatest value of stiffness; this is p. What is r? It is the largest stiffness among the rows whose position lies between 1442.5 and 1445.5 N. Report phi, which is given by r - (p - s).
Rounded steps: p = 38.2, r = 50.9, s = 28.9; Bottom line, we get 42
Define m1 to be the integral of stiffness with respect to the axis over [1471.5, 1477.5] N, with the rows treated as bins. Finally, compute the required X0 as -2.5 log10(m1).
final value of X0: -6.0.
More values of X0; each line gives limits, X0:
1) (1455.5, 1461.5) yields -5.8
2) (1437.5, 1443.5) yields -6.2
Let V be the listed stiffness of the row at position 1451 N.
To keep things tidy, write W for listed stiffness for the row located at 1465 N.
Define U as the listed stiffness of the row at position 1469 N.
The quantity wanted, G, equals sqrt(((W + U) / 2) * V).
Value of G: 33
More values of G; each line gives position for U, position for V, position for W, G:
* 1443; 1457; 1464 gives 36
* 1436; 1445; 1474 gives 49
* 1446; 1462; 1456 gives 33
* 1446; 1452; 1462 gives 39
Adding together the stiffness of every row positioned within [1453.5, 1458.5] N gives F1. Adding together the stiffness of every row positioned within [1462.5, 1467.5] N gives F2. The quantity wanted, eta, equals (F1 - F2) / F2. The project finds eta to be 0.48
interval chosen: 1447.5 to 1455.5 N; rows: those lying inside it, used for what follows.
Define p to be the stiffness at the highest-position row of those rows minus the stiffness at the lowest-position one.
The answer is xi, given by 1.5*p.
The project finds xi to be -8.7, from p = -6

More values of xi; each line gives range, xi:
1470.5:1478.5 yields 8.7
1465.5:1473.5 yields 17.1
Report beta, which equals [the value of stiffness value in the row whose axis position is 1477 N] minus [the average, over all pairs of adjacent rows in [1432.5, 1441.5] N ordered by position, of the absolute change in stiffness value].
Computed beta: 43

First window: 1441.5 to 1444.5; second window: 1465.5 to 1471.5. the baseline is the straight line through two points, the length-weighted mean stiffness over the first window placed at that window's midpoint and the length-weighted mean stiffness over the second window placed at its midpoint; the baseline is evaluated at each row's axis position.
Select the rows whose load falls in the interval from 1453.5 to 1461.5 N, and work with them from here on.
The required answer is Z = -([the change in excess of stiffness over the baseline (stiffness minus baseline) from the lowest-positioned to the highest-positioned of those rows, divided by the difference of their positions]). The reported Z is 0.5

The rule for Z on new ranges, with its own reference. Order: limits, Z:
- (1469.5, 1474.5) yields -2.7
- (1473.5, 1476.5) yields -0.8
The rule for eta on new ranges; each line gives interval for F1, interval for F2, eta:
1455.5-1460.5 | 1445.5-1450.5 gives -0.19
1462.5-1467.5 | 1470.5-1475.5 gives -0.35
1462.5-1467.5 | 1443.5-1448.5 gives -0.47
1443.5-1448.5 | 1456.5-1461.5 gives 0.37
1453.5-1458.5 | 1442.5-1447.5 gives -0.24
